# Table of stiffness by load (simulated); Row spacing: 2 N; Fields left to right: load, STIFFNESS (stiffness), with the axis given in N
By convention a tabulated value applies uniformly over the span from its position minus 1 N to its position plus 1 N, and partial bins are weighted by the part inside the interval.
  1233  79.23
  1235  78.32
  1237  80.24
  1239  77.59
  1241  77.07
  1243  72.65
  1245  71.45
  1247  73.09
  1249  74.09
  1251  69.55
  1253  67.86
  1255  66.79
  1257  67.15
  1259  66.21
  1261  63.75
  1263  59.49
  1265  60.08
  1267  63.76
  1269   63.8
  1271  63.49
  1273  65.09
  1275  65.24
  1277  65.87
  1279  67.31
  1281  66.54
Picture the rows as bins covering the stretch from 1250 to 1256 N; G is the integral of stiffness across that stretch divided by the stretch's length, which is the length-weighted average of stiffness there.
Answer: 68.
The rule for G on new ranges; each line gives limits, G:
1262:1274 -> 63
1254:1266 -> 64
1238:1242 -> 77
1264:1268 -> 62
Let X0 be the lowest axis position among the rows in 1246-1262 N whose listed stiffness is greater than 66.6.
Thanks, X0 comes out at 1247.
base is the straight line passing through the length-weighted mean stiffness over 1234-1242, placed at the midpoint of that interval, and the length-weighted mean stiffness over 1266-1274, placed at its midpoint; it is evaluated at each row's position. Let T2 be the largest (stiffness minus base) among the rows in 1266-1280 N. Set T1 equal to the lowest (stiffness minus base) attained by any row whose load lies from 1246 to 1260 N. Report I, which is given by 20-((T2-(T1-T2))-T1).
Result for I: -2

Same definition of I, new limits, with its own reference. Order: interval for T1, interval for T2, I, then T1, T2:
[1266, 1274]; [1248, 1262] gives 15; -1.6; 0.7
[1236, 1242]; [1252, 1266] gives 25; -0.3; -2.7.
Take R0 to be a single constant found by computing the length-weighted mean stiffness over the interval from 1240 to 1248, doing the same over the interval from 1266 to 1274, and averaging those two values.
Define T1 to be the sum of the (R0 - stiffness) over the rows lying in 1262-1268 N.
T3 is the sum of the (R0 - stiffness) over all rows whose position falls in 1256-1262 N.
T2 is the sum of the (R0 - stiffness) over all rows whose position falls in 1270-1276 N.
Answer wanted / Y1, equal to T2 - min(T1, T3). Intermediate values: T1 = 23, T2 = 13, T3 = 9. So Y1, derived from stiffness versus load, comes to 3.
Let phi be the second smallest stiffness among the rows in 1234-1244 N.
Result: 77.07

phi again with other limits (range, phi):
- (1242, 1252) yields 71.45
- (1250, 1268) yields 60.08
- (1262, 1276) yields 60.08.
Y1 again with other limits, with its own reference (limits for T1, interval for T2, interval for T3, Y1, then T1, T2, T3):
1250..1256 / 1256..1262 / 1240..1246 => 24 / 2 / 9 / -15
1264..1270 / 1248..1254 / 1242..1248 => 6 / 19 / -5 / -11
